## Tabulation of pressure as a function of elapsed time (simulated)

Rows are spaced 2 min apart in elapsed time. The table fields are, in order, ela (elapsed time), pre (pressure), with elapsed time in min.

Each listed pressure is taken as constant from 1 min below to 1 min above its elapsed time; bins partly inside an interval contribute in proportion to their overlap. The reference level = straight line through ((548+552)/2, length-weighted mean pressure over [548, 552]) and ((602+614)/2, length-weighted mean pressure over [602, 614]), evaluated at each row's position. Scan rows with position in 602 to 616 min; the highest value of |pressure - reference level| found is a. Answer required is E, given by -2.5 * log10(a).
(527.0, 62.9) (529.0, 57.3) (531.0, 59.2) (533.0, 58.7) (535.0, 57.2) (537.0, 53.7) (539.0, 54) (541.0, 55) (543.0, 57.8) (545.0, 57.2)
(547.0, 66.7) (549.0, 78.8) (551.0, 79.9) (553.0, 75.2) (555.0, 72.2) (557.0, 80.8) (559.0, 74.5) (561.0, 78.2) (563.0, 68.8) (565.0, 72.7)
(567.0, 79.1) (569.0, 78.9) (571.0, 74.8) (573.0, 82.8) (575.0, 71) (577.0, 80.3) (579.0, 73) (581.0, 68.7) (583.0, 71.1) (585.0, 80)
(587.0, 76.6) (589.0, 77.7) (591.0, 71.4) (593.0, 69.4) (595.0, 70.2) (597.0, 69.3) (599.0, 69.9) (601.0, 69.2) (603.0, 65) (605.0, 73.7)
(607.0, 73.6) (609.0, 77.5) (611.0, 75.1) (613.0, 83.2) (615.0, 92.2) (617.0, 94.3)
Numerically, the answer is -3.14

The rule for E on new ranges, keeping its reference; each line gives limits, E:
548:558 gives -2.07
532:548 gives -3.57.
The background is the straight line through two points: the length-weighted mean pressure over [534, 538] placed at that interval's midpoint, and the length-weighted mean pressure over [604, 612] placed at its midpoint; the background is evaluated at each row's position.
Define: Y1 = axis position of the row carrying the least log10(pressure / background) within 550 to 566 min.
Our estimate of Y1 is 563.0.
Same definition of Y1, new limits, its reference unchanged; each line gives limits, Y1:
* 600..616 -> 603.0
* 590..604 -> 603.0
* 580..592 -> 591.0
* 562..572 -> 563.0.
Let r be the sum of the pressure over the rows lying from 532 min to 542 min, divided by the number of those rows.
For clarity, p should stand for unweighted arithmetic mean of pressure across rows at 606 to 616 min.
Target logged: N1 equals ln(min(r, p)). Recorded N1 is 4.02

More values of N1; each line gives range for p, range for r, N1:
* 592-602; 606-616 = 4.24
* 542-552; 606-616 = 4.22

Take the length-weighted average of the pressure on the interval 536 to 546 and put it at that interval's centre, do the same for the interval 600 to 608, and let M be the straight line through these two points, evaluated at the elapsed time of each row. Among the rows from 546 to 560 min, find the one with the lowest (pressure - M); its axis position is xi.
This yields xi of 547.0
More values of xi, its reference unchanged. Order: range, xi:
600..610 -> 603.0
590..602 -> 601.0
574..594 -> 593.0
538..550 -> 539.0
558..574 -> 563.0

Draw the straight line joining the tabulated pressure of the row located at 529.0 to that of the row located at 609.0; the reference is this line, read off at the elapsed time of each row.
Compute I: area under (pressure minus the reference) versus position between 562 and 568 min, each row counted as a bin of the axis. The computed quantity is 43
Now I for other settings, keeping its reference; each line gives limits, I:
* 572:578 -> 55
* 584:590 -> 37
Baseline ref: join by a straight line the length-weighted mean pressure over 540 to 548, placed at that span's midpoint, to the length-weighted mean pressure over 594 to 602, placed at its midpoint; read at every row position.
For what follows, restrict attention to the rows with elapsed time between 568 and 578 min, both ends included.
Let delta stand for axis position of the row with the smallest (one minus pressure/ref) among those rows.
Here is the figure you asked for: 573.0 min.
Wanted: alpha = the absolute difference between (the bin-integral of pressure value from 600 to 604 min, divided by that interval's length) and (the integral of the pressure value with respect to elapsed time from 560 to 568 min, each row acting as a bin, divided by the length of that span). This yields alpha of 8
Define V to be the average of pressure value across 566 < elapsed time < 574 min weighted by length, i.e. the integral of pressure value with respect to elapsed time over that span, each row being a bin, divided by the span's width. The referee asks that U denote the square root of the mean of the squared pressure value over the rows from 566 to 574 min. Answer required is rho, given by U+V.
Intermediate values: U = 79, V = 79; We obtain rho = 158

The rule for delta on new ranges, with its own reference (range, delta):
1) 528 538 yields 531.0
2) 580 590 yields 585.0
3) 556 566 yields 557.0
